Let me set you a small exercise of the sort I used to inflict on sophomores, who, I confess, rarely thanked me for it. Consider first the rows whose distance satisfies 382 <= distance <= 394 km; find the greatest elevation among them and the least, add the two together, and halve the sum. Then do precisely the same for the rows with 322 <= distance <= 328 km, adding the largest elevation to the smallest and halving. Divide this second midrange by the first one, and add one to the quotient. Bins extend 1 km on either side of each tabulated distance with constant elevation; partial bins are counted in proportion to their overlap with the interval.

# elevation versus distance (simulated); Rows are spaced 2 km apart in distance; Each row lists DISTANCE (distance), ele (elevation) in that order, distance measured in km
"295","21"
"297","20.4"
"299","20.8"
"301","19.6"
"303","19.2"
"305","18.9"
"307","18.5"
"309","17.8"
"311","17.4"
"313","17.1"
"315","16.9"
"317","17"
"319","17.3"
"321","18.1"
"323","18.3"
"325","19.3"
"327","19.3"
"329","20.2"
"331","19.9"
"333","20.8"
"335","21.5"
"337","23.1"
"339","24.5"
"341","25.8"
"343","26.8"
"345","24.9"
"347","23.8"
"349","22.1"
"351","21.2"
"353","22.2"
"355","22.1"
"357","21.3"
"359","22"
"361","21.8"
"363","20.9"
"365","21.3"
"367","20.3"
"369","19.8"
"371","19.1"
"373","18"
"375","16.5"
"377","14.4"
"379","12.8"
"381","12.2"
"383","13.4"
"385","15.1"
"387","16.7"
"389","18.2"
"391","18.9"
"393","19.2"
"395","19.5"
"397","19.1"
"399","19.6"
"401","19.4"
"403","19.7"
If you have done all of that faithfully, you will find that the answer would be 2.15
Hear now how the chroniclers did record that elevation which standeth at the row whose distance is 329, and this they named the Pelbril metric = 20.2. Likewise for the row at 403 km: 19.7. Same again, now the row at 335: 21.5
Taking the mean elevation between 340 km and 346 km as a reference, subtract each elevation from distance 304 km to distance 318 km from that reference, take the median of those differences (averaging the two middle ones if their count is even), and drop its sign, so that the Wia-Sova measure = 8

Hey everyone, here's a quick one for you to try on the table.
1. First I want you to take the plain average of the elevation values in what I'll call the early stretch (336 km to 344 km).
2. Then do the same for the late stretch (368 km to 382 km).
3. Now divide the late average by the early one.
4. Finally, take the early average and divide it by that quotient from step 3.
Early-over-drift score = 39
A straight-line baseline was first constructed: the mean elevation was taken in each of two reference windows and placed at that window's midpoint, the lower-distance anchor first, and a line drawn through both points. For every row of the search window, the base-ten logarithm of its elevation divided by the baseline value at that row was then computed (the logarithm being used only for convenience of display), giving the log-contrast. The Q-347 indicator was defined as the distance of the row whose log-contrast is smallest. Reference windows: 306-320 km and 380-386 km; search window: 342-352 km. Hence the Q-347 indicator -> 351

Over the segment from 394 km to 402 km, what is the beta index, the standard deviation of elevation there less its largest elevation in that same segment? -19.4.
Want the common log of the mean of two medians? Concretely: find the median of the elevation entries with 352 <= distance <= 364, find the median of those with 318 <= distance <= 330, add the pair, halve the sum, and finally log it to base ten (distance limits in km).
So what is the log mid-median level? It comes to 1.309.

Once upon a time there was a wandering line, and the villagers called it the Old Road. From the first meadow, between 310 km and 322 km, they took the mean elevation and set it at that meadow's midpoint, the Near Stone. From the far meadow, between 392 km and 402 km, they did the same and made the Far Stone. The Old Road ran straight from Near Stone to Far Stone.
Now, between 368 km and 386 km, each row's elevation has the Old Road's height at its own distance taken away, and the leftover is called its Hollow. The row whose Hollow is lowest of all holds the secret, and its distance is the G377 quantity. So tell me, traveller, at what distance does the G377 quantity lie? 381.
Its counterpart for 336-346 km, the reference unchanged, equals 337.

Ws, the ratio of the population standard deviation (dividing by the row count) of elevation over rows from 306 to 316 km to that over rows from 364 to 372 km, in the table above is 0.71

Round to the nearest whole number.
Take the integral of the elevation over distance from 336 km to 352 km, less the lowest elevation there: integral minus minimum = 363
